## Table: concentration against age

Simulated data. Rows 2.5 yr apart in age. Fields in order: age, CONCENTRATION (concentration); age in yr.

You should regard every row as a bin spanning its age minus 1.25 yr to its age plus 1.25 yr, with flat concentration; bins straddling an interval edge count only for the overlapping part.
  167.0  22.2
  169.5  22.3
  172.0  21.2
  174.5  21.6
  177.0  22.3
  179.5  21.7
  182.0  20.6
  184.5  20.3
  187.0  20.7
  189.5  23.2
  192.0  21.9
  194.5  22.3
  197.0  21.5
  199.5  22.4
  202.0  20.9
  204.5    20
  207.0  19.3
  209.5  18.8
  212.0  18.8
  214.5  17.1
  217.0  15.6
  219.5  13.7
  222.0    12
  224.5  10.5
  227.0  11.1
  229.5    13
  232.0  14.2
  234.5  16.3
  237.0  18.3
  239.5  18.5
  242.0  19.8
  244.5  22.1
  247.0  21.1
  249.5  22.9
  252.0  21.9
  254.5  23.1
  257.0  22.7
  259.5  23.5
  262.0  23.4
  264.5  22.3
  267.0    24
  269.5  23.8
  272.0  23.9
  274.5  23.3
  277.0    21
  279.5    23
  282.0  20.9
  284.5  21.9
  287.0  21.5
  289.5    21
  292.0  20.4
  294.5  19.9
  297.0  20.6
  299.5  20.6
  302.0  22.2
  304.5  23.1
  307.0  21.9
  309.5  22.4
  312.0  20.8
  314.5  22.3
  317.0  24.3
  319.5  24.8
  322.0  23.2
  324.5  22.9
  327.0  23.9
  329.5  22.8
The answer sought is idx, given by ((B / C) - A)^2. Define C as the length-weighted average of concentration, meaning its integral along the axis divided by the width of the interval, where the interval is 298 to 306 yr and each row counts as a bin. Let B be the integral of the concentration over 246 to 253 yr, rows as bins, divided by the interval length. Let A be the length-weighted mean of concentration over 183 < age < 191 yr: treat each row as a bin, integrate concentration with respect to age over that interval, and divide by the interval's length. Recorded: 416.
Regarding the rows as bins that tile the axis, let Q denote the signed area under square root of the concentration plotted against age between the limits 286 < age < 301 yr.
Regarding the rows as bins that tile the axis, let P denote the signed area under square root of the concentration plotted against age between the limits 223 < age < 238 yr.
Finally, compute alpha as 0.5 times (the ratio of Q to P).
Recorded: 0.62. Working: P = 55.4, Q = 68.2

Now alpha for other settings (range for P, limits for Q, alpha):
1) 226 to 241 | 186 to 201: 0.60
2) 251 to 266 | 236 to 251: 0.47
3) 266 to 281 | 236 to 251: 0.47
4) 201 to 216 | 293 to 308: 0.53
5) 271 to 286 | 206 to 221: 0.44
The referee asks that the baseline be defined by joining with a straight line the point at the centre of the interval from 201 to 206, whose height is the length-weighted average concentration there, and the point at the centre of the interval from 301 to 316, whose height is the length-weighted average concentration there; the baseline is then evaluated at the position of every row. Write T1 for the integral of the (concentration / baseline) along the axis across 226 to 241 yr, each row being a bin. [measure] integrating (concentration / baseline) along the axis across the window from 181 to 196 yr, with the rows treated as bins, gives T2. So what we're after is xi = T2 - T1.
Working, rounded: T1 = 11.0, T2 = 16.0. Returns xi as 5.0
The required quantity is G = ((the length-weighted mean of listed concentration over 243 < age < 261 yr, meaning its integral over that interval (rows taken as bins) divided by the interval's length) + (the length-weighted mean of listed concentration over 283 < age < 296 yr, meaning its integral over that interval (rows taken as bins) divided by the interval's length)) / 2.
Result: 21.7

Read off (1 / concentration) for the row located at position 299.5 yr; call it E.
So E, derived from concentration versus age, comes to 0.049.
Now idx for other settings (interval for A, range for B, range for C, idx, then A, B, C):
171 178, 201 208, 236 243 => 426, 21.7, 20.1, 18.9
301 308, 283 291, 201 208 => 456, 22.4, 21.4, 20.1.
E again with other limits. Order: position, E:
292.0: 0.049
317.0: 0.041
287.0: 0.047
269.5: 0.042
